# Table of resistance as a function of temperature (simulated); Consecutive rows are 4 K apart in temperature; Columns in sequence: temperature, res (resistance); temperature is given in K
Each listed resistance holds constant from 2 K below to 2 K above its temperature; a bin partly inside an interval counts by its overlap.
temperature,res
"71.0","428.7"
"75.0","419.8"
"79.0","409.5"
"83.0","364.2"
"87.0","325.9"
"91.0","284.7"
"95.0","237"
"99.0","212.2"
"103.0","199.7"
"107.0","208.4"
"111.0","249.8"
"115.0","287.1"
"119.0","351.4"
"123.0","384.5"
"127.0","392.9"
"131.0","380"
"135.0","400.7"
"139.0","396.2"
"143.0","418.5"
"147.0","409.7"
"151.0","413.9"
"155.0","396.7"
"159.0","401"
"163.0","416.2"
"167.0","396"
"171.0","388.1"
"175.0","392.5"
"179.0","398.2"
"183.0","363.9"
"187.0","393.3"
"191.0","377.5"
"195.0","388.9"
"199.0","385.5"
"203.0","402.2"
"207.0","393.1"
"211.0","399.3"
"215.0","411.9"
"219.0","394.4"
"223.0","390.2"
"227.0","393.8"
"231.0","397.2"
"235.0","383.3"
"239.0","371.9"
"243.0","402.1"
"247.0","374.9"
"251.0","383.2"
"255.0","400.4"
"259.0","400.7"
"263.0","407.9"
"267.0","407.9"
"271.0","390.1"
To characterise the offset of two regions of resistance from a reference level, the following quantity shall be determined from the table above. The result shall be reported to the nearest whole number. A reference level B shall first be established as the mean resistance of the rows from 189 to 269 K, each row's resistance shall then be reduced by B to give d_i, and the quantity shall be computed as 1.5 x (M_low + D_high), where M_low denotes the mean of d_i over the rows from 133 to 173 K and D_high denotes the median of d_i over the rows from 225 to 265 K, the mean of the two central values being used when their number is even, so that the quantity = 19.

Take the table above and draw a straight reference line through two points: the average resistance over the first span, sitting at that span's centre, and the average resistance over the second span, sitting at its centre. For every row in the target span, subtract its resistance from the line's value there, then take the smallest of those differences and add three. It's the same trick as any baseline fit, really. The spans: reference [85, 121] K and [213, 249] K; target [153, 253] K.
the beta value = -91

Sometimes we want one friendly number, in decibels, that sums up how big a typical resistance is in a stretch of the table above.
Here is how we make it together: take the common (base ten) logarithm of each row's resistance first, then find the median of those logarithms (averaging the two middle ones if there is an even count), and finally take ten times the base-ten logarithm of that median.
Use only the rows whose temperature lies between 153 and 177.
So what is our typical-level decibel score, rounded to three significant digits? 4.15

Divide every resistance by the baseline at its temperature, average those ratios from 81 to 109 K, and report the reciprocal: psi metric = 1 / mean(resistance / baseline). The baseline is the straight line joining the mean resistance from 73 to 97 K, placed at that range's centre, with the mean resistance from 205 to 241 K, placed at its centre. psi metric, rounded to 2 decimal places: 1.31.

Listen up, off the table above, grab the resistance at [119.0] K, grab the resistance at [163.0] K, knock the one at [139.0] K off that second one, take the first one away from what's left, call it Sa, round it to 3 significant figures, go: -331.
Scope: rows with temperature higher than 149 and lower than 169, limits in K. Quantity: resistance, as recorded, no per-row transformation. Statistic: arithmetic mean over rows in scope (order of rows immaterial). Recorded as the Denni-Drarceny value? 405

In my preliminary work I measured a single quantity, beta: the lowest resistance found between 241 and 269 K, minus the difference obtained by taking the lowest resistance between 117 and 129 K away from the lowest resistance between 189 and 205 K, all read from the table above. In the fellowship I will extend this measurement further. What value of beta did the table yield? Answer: 349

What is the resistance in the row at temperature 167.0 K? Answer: 396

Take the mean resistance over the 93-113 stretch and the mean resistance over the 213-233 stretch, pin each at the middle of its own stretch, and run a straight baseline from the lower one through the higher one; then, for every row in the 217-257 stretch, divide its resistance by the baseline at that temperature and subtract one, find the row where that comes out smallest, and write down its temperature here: 247.0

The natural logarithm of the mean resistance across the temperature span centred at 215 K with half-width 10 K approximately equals 5.99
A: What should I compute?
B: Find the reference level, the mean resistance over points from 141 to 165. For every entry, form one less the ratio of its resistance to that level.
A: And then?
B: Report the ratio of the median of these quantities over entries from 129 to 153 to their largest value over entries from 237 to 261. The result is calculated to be 0.11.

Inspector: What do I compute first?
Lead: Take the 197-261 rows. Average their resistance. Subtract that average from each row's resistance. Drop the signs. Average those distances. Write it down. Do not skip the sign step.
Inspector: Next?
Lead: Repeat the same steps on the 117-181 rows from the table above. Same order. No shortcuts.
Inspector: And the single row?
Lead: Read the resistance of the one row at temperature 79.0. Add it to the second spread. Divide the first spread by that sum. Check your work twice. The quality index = 0.0201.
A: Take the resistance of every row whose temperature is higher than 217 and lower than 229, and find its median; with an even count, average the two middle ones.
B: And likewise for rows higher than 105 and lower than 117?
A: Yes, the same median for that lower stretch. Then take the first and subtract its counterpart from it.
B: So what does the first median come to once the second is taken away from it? 144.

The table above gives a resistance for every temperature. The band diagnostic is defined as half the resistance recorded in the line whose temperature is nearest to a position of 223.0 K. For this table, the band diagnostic 195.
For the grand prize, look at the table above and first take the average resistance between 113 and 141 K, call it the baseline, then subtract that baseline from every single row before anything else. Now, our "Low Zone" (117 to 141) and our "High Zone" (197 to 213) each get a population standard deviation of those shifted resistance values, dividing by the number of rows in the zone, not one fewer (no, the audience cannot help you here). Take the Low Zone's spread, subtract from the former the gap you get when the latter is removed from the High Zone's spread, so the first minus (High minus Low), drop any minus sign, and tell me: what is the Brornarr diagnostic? 26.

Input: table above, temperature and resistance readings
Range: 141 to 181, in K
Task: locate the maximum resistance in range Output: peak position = 143.0 K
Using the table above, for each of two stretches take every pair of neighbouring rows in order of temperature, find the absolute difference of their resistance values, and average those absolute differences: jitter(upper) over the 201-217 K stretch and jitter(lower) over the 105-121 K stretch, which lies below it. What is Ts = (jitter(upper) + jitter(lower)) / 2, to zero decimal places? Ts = 28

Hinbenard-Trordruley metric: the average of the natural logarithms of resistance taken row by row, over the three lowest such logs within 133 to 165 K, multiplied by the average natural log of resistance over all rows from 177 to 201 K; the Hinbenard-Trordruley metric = 35.6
